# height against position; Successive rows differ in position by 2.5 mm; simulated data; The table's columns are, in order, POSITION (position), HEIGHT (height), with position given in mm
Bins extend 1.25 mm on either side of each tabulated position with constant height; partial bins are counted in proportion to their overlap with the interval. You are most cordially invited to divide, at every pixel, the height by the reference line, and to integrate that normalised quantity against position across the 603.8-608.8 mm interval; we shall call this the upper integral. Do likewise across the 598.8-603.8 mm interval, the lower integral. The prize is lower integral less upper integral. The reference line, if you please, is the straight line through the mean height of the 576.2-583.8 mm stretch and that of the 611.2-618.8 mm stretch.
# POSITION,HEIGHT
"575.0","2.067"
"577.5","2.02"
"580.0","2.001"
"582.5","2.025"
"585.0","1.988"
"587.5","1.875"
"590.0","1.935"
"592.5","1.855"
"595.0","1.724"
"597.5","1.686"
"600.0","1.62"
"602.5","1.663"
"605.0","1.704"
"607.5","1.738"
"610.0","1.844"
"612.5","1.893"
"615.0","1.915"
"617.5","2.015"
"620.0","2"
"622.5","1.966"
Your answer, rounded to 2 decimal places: -0.23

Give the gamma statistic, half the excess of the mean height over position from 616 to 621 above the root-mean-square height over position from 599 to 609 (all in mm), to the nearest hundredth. 0.16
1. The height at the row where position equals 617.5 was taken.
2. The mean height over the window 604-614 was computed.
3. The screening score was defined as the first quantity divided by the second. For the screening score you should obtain 1.12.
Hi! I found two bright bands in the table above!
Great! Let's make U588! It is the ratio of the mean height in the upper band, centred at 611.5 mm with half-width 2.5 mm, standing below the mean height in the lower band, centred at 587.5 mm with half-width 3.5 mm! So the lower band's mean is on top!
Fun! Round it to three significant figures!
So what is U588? 1.03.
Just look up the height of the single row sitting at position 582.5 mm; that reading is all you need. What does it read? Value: 2.025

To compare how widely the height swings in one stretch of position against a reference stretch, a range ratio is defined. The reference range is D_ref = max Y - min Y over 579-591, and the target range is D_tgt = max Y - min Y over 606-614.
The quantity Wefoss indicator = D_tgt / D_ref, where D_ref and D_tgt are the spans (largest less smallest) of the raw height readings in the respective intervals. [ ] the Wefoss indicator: 1.0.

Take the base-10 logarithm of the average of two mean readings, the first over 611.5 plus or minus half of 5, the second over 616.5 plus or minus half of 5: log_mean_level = 0.283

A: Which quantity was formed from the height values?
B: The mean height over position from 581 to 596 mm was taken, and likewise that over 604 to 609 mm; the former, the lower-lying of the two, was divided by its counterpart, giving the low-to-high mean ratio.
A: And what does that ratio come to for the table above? 1.10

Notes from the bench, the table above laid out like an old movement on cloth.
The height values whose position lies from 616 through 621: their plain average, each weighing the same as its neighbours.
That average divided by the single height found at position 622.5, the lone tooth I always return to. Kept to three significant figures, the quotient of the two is 1.02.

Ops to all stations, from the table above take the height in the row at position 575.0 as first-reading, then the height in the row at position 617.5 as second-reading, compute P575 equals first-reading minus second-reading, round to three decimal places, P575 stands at 0.052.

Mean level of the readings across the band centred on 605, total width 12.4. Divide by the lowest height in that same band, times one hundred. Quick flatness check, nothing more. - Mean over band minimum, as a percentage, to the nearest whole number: 106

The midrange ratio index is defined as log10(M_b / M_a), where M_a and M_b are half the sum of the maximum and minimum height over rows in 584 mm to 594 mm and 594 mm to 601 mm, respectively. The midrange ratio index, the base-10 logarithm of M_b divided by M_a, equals -0.060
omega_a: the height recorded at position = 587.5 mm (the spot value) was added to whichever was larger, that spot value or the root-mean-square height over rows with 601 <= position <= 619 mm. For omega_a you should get 3.75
